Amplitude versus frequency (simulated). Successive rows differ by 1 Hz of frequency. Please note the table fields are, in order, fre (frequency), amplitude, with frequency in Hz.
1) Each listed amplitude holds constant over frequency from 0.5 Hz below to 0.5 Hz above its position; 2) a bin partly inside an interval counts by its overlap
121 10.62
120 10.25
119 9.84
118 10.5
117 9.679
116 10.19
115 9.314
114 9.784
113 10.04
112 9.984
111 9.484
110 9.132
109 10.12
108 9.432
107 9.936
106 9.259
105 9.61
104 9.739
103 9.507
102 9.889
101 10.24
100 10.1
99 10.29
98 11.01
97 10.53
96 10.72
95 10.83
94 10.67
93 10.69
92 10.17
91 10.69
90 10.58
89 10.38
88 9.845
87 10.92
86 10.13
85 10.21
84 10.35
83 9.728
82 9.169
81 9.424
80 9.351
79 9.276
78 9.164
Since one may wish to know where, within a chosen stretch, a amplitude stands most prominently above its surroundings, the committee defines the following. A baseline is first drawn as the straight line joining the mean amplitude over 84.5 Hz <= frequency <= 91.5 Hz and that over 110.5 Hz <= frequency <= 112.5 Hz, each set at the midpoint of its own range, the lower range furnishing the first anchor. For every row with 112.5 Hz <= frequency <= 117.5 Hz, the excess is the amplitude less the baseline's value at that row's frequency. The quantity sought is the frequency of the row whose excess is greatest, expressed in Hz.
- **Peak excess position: 116 Hz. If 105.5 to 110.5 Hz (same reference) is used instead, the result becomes 109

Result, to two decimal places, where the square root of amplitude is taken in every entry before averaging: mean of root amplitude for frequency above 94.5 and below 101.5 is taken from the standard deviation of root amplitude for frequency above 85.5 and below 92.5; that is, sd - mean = -3.19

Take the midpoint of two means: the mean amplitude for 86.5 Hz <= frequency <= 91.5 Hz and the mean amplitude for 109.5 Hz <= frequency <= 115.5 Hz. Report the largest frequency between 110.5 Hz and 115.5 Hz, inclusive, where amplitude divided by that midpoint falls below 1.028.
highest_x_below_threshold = 115 Hz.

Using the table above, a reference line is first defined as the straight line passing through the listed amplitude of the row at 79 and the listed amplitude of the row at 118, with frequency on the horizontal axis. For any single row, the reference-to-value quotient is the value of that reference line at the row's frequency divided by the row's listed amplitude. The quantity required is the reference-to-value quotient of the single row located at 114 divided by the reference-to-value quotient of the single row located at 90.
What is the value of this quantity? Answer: 1.17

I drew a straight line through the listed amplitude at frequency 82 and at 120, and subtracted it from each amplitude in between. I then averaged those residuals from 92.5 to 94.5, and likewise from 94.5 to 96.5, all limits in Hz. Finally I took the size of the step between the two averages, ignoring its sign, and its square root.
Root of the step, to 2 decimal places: 0.20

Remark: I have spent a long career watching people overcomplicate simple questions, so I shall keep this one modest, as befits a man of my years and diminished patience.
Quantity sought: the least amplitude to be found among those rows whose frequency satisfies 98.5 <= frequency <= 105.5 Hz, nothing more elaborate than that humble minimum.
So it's 9.507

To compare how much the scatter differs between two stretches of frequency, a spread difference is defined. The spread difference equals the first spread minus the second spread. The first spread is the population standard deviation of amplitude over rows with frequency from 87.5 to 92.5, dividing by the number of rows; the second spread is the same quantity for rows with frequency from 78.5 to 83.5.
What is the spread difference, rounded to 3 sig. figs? 0.113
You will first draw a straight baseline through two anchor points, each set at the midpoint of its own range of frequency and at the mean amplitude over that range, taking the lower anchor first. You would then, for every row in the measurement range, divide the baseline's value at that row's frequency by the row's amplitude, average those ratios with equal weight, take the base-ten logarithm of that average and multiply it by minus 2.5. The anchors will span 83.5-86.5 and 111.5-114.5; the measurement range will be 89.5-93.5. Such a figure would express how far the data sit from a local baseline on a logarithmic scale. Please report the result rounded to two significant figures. 0.038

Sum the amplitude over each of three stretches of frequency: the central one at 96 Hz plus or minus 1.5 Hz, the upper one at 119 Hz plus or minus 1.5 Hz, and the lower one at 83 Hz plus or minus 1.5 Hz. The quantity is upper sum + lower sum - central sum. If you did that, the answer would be 28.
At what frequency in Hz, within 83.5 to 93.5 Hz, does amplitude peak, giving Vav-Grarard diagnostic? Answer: 87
